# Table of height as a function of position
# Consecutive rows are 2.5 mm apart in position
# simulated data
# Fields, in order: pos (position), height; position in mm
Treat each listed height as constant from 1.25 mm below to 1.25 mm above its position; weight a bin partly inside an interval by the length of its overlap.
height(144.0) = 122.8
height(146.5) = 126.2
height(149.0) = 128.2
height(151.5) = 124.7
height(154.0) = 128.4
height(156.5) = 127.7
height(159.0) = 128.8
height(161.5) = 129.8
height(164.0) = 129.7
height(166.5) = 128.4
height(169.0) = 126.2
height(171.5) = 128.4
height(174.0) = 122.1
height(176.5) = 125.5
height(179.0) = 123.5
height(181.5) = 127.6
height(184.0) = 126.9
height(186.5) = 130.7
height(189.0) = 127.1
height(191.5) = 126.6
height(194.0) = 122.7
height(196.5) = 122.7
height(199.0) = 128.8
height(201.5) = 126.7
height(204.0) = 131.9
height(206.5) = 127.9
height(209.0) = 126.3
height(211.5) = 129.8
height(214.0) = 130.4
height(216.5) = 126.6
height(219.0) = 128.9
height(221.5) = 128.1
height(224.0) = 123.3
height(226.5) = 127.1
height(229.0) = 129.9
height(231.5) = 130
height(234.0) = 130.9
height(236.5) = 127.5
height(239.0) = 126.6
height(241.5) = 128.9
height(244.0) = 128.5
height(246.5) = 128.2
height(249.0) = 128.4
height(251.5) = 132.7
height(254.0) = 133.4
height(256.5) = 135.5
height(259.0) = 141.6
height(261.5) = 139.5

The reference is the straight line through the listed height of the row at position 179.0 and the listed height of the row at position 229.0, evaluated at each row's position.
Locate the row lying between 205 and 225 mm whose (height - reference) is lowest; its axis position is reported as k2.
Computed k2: 224.0 mm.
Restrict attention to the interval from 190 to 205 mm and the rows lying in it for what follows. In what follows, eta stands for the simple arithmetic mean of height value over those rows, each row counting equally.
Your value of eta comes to 127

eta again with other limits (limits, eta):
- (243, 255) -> 130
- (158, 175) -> 128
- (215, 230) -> 127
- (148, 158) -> 127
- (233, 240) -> 128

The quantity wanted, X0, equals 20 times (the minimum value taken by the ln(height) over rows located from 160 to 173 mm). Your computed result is 96.8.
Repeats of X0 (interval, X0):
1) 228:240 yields 96.8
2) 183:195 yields 96.2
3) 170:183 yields 96.1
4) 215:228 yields 96.3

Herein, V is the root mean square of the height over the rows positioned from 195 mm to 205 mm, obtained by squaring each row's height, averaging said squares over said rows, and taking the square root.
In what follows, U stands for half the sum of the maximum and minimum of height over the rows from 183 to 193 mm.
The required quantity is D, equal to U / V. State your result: 1.01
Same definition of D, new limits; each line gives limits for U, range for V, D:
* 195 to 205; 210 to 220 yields 0.99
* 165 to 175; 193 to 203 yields 1.00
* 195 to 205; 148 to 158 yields 1.00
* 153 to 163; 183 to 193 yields 1.01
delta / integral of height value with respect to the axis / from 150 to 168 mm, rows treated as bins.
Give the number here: 2307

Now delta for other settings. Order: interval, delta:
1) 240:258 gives 2356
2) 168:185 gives 2137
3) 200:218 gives 2313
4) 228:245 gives 2191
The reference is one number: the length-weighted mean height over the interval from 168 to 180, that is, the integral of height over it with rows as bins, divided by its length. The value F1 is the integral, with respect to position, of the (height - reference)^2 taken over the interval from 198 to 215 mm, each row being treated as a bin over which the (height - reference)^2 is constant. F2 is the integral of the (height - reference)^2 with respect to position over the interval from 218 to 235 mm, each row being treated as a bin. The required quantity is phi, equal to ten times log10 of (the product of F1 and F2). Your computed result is 48.8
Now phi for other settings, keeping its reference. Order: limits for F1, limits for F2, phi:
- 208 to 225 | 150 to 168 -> 46.2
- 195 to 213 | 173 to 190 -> 45.4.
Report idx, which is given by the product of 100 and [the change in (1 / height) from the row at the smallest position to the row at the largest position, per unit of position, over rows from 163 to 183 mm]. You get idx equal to 0.0007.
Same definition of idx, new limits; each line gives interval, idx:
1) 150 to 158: -0.0038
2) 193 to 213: -0.0025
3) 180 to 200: -0.0004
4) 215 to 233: -0.0014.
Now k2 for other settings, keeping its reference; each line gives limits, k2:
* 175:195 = 194.0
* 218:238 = 224.0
